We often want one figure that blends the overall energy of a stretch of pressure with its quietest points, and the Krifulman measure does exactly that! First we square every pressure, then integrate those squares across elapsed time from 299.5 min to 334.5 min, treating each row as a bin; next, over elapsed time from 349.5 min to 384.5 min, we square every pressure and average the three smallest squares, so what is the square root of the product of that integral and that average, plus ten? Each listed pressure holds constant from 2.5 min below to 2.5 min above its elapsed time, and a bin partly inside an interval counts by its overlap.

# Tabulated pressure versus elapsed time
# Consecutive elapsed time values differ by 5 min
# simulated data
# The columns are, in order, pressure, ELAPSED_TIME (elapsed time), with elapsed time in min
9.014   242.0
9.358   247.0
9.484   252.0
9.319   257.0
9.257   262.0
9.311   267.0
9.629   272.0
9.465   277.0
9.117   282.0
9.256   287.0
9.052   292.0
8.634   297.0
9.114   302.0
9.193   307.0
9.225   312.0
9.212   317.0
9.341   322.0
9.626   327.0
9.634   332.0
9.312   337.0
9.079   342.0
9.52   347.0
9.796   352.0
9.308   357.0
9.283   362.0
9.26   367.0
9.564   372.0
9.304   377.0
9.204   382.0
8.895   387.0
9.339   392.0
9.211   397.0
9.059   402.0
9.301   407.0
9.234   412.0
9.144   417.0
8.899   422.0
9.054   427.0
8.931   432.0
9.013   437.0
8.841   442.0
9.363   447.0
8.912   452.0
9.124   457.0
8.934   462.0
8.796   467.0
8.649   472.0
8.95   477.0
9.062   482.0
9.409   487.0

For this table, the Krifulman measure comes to 521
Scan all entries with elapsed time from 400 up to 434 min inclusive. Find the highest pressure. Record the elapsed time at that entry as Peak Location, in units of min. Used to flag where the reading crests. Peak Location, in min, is 407.0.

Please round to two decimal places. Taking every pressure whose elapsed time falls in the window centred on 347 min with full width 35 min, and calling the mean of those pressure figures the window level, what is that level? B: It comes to 9.42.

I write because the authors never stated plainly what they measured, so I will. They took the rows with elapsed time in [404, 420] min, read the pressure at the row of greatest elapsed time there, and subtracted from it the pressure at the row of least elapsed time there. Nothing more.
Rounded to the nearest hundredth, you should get -0.16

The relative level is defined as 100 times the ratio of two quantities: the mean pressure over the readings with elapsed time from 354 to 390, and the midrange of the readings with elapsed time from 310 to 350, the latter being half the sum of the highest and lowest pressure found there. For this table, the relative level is 99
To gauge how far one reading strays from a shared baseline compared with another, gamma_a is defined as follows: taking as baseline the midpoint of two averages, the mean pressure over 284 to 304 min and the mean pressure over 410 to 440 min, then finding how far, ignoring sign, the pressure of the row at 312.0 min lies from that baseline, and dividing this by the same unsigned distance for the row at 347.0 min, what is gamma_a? 0.4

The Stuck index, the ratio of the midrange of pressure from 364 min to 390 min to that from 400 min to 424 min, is 1.01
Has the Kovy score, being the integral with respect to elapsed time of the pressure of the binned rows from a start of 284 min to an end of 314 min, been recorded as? 272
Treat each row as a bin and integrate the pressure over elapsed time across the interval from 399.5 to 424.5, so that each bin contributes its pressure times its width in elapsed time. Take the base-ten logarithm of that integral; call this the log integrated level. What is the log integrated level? 2.36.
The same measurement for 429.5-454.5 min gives 2.35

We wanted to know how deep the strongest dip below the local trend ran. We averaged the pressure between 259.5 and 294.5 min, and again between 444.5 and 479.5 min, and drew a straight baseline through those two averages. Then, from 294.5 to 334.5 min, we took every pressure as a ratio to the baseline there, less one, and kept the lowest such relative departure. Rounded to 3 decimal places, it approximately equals -0.068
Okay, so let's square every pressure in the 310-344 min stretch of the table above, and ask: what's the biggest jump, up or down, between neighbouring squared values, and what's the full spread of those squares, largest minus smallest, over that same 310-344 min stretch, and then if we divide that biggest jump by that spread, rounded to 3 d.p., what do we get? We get 0.587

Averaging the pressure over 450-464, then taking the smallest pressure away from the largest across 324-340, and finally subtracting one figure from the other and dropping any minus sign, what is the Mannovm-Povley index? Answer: 8.67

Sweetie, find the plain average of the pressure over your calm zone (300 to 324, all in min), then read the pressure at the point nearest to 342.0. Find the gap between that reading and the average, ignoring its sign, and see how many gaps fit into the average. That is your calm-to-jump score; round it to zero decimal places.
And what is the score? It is 67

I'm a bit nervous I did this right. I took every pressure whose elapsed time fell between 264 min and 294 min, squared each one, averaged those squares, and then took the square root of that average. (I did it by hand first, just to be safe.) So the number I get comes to 9.31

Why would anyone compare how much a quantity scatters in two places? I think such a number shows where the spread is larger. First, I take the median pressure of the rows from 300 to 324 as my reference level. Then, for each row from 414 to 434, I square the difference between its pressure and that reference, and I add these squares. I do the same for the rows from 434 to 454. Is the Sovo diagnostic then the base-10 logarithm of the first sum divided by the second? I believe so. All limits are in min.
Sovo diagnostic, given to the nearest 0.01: -0.15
